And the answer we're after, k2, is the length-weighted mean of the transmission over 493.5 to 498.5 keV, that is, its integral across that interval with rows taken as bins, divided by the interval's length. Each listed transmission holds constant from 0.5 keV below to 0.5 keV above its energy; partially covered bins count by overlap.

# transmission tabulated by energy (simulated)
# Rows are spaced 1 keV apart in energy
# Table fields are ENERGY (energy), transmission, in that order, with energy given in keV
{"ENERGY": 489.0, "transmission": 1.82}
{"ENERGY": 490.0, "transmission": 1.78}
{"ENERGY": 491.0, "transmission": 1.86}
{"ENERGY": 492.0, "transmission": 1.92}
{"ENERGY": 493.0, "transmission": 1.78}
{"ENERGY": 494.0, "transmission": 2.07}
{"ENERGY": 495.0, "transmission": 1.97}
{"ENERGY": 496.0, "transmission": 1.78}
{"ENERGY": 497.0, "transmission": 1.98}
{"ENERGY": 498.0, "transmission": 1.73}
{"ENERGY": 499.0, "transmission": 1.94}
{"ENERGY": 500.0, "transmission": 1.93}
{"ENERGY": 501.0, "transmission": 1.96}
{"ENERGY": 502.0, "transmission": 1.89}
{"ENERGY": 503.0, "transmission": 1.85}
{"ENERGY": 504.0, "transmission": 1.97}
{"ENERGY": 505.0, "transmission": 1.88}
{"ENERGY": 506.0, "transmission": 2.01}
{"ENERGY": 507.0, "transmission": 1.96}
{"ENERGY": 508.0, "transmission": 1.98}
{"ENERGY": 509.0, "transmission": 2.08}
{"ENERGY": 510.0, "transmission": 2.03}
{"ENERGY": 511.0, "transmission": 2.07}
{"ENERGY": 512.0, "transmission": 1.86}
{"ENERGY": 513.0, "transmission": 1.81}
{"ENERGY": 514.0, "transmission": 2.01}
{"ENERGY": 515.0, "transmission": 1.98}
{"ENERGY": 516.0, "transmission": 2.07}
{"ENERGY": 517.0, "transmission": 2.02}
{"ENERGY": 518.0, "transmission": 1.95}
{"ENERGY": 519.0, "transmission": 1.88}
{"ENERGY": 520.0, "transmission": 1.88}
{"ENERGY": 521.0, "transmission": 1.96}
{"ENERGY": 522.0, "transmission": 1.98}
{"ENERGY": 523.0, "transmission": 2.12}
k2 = 1.91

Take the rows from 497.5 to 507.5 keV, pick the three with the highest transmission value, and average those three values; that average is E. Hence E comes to 1.98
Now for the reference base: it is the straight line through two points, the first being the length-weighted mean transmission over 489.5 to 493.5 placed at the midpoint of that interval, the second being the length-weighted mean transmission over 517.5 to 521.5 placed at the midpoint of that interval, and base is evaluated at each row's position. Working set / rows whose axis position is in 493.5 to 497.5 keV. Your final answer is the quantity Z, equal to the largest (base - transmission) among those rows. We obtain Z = 0.07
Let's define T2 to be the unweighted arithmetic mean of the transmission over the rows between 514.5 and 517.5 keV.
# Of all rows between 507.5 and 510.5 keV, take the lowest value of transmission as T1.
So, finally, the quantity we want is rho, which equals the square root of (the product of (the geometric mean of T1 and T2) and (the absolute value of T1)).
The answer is 1.99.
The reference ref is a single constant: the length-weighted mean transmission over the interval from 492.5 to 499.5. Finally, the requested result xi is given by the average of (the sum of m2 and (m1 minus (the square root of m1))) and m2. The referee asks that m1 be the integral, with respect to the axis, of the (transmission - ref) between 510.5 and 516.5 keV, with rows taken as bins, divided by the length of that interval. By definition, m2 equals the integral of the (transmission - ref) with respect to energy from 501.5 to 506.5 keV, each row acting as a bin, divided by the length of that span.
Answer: -0.07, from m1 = 0.07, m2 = 0.03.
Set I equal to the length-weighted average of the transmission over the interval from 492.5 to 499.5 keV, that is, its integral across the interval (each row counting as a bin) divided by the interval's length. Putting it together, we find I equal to 1.89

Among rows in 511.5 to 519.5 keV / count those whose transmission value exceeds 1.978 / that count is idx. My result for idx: 4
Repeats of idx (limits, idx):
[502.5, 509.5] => 3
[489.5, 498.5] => 2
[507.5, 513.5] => 4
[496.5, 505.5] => 1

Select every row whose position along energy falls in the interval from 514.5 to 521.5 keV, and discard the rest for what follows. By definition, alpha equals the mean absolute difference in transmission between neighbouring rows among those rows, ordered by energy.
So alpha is 0.06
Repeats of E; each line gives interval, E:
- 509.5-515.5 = 2.04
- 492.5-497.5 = 2.01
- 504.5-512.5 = 2.06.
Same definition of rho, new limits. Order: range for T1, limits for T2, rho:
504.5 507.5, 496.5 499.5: 1.88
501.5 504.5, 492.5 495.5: 1.87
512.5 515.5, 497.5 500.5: 1.82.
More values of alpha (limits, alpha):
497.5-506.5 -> 0.09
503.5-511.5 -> 0.07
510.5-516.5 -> 0.12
